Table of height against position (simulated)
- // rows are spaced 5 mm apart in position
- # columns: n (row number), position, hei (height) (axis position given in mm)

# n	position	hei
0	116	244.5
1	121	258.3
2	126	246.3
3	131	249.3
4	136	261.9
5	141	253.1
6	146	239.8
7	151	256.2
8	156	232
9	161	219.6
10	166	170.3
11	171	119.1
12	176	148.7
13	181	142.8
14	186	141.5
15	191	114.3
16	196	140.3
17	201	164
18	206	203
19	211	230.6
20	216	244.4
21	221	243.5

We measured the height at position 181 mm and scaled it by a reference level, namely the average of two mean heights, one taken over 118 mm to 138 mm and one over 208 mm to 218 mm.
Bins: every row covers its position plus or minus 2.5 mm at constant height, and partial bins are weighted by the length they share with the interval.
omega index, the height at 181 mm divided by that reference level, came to 0.58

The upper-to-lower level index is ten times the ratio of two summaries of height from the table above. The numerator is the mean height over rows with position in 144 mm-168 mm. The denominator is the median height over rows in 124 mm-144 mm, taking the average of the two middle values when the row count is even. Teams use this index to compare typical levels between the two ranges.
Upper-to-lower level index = 8.9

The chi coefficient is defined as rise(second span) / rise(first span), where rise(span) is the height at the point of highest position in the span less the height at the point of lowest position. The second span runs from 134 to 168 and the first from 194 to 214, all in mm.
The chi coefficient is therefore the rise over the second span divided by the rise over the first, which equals -1.0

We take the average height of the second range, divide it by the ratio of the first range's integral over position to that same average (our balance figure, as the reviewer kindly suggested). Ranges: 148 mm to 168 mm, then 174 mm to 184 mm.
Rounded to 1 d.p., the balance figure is 4.8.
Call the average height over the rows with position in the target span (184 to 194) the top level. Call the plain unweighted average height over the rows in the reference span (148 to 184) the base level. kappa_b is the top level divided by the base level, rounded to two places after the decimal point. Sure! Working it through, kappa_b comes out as 0.69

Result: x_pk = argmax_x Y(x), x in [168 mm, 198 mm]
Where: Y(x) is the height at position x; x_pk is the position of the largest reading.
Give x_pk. 176 mm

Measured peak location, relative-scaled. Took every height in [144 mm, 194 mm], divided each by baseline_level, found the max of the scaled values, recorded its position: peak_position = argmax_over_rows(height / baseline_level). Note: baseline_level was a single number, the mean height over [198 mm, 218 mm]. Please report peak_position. 151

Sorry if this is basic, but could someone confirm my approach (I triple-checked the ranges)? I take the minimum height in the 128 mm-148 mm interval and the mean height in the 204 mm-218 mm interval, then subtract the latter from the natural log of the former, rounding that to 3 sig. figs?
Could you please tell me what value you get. -221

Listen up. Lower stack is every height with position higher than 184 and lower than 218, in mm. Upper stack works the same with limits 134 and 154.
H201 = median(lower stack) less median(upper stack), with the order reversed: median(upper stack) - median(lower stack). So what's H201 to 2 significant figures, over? 91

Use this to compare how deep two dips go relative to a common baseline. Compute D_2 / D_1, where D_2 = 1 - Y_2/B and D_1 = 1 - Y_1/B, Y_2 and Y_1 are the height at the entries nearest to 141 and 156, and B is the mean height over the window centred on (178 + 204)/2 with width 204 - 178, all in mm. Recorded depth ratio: 1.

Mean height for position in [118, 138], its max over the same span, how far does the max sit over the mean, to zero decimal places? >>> 8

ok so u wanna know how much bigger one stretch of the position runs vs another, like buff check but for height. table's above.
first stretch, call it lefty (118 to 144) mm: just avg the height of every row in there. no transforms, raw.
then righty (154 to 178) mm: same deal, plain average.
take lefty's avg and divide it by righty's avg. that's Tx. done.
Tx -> 1.4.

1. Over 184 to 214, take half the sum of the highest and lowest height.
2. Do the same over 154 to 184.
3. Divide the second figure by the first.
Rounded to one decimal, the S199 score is 1.0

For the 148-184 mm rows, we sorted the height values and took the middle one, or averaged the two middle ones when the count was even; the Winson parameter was 170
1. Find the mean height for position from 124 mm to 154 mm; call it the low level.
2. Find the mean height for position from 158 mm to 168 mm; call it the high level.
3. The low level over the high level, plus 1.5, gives 2.8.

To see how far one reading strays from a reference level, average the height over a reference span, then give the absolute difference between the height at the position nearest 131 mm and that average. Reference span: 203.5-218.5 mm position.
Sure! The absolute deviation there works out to 23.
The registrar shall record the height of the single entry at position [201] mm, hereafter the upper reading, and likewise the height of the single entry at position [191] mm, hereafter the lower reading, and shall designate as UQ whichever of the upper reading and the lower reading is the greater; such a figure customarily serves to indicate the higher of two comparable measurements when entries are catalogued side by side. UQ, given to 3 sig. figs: 164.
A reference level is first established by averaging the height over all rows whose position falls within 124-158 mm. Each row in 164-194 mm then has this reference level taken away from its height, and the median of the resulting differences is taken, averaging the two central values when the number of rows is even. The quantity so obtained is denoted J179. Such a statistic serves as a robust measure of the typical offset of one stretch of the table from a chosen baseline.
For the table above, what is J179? -106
